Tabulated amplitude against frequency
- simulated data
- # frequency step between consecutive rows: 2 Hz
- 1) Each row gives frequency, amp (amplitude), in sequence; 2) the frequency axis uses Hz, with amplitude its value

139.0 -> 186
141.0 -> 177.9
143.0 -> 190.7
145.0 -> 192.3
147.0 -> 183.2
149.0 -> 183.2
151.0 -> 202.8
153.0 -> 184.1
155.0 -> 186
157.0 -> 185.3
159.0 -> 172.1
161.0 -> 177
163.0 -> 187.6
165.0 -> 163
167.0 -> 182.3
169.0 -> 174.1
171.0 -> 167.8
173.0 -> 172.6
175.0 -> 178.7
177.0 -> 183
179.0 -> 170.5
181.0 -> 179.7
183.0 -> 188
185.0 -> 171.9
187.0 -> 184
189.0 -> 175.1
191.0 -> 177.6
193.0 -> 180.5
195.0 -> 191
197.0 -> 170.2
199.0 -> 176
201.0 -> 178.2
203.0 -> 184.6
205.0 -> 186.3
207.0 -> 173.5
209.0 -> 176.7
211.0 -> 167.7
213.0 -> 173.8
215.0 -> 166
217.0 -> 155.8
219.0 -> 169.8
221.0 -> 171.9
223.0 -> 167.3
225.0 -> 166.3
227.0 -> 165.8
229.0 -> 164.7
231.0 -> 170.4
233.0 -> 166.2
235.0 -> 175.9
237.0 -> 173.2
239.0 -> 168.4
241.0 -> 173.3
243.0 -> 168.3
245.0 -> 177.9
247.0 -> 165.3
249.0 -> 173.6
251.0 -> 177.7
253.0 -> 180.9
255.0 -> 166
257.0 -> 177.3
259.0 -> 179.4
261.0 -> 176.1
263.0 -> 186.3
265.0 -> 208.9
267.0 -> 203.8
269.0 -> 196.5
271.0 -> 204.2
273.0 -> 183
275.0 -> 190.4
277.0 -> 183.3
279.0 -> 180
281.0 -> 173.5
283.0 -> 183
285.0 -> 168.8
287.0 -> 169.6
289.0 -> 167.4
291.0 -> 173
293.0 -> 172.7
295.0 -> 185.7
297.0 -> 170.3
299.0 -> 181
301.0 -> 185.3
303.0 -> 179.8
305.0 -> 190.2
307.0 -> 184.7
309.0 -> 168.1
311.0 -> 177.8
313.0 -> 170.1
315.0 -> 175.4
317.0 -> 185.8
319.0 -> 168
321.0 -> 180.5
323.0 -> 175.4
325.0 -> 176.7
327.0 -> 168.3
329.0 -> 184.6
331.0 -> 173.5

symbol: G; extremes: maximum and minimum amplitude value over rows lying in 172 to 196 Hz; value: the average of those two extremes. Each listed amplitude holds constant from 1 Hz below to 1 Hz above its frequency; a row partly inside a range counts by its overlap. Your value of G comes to 181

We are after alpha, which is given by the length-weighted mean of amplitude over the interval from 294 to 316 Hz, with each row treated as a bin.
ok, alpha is 179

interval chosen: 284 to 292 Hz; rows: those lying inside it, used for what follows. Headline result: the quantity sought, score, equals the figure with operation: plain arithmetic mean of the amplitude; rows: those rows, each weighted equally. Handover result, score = 170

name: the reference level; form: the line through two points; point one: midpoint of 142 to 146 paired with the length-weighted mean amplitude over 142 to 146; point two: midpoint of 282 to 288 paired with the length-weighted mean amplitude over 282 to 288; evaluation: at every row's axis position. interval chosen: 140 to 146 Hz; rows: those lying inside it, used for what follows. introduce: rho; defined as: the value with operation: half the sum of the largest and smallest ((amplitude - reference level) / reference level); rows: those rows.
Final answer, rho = -0.034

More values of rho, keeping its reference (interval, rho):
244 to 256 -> -0.028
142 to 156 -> 0.011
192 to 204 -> -0.024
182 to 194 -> -0.035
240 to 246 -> -0.033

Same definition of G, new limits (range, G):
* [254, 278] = 187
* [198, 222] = 171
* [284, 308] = 179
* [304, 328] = 179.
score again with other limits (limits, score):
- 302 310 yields 181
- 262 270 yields 199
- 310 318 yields 177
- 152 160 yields 182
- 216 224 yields 166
